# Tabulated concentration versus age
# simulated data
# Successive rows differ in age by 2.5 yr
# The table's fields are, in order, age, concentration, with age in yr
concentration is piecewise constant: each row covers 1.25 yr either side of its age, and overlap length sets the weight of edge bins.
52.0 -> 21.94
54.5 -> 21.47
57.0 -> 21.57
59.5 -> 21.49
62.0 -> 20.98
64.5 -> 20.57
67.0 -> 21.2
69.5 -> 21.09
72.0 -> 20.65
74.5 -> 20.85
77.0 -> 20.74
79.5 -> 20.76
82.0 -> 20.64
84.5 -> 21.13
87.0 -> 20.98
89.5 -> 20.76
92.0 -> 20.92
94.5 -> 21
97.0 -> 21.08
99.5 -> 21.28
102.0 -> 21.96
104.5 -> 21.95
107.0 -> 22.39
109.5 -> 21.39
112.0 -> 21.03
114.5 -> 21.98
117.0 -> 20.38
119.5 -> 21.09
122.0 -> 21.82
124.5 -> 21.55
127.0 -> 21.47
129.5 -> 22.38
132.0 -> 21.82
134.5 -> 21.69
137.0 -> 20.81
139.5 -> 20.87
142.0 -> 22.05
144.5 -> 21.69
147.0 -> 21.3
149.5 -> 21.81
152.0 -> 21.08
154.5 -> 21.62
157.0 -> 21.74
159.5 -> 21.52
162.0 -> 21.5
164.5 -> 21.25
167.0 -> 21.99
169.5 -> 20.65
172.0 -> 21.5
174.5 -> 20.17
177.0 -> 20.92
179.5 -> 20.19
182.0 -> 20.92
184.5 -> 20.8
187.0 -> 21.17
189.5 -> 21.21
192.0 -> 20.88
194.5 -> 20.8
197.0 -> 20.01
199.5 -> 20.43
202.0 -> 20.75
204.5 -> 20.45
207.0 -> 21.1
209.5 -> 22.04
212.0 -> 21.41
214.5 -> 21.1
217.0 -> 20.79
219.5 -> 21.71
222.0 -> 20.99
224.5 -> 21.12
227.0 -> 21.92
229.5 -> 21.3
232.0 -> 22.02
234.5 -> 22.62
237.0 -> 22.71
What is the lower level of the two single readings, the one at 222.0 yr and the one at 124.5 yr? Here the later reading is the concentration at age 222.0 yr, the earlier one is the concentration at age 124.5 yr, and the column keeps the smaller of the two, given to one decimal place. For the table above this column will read 21.0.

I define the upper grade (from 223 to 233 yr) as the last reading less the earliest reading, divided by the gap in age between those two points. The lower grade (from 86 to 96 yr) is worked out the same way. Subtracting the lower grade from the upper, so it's 0.12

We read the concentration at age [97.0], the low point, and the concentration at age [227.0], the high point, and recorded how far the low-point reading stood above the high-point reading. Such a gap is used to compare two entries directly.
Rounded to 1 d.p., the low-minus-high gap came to -0.8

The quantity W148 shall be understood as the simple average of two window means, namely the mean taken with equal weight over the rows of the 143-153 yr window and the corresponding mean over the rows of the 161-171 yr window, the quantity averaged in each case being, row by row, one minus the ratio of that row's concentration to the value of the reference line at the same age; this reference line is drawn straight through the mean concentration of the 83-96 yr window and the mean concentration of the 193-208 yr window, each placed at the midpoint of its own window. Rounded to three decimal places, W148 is -0.033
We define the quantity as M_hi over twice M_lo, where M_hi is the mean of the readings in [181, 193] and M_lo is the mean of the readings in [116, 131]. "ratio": 0.489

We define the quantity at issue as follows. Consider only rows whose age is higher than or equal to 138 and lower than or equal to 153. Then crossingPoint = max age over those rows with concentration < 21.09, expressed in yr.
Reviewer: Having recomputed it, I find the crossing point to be 152.0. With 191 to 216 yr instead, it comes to 204.5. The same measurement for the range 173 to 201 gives 199.5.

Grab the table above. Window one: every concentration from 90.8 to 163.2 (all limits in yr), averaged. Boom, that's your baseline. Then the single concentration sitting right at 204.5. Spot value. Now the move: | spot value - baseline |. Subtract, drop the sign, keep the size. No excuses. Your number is 1.0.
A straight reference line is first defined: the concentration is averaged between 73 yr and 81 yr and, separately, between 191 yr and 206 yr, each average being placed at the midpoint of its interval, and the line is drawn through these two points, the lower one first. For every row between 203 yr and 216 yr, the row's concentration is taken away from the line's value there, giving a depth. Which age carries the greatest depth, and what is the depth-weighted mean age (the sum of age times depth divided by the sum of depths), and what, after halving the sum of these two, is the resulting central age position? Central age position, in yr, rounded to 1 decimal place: 207.6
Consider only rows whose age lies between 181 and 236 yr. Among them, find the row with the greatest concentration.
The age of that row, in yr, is 234.5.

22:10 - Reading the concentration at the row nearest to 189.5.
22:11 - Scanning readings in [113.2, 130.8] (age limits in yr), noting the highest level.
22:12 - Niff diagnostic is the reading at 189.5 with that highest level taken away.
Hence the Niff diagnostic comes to -1.2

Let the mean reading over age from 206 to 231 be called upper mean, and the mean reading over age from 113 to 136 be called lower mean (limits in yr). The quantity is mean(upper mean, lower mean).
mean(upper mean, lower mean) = 21.5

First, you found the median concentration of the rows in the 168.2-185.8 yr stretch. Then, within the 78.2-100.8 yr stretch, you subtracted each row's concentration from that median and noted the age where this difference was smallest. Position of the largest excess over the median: 99.5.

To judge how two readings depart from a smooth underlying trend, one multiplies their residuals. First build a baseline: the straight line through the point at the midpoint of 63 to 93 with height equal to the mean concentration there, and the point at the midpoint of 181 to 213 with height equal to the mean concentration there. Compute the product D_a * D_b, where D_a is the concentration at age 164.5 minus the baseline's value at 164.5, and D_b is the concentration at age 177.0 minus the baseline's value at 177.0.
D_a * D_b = 0.00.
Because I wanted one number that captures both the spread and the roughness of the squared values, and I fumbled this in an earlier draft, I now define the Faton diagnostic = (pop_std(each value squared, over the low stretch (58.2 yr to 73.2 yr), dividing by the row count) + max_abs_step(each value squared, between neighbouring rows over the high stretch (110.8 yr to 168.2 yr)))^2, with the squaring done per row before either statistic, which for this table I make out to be 6564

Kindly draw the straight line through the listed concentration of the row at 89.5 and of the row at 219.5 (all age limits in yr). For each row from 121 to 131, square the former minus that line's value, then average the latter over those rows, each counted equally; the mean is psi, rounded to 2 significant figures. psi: 0.73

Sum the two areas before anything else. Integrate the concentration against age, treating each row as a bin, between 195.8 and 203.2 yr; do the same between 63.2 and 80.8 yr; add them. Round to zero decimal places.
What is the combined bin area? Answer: 518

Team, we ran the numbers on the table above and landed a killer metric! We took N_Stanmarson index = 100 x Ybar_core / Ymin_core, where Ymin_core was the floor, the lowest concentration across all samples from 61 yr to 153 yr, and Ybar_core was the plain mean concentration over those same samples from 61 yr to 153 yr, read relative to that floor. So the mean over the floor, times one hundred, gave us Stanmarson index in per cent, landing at 104.4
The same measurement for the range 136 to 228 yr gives 105.7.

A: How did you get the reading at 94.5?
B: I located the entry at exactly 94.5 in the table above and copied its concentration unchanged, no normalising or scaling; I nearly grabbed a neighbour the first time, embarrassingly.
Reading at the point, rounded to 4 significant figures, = 21.00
